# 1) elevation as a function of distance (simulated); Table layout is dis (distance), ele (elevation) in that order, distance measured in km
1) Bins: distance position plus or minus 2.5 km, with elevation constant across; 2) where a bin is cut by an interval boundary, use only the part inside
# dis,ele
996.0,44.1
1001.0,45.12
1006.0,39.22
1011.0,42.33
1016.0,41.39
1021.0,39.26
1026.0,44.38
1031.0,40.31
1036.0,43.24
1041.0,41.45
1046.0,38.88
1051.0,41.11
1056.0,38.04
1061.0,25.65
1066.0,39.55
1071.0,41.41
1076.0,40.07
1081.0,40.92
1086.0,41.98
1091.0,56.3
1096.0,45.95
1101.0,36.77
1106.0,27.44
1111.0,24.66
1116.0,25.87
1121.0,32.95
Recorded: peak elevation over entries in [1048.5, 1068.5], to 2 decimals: 41.11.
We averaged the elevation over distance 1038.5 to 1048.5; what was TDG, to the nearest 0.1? 40.2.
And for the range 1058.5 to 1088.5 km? 38.3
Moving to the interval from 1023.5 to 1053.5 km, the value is 41.6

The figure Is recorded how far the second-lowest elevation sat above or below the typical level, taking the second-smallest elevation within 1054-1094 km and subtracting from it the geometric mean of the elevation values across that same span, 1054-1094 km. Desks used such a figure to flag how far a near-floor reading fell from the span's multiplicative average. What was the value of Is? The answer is -1.7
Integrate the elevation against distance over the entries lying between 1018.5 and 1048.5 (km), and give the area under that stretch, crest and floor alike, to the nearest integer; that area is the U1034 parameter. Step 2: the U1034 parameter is 1238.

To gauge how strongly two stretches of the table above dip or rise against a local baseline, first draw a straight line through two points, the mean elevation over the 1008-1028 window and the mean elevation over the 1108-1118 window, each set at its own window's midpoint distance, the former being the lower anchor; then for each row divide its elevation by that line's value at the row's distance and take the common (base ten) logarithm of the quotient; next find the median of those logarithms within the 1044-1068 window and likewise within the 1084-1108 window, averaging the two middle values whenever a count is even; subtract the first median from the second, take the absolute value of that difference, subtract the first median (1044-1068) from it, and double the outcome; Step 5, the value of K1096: 0.16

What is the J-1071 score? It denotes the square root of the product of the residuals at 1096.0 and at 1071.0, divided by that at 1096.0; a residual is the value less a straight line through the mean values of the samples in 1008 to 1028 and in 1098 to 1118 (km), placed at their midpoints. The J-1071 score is 0.7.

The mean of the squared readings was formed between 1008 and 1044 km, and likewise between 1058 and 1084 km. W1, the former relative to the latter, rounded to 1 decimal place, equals 1.2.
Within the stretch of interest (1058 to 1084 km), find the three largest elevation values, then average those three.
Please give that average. 40.8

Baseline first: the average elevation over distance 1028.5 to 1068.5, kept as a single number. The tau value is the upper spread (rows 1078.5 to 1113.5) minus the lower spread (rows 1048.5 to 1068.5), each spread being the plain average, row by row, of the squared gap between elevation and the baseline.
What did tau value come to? 58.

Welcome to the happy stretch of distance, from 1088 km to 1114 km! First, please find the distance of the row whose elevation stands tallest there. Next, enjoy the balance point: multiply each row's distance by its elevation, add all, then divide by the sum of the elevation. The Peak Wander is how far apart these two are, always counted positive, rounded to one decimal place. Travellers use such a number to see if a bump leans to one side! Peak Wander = 7.9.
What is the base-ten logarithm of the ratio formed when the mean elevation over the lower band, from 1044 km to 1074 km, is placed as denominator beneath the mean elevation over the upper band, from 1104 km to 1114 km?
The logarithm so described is -0.16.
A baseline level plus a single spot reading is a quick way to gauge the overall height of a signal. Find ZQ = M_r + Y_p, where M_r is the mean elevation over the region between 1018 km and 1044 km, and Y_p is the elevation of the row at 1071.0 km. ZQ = 83.1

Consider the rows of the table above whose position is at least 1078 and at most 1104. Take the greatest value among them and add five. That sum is 61.3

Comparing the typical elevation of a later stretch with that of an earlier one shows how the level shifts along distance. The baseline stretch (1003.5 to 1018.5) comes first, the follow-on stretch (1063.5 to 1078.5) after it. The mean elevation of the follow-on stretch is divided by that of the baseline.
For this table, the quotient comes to 0.98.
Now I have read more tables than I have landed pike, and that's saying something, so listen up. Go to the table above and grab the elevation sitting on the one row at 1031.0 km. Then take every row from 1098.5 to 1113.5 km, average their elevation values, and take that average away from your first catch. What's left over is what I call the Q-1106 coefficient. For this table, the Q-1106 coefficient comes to 11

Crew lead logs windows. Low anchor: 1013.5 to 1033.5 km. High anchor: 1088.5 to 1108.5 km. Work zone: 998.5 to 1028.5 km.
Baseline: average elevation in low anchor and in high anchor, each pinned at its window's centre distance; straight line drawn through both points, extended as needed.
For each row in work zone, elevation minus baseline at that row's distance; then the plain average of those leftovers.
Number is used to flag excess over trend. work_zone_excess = 0.7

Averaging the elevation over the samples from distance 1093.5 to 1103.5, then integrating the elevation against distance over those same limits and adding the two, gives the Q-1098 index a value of 455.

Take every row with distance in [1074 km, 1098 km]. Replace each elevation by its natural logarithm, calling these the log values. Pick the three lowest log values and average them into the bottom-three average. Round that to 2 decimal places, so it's 3.71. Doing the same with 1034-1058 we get 3.67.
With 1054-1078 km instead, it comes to 3.52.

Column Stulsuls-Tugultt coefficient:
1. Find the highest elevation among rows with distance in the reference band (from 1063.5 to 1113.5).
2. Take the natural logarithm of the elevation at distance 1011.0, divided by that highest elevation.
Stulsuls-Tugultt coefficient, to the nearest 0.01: -0.29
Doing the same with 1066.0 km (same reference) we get -0.35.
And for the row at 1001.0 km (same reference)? -0.22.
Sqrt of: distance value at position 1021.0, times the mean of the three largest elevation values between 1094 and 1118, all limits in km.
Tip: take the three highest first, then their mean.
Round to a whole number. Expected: 38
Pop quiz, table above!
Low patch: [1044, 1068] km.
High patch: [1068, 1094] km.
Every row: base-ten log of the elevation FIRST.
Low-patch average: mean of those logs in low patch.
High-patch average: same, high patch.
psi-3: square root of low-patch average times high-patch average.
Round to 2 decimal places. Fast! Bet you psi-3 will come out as 1.60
